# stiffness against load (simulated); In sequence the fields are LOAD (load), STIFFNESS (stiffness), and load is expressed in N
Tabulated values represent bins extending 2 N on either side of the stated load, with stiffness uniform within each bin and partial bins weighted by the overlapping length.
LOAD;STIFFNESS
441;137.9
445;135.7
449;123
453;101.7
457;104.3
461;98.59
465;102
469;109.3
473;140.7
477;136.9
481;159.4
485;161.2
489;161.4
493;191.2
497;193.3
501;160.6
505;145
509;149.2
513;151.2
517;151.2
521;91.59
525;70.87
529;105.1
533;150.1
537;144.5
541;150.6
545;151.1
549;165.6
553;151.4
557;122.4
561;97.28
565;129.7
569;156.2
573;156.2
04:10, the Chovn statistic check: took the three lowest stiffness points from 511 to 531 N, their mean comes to 89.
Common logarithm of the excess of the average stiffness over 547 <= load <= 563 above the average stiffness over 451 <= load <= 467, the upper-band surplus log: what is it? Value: 1.5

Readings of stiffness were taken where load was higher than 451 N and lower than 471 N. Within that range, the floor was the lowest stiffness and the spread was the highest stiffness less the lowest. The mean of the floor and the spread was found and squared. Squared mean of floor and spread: 2987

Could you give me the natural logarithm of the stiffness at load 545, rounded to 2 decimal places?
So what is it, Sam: 5.02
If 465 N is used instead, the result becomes 4.62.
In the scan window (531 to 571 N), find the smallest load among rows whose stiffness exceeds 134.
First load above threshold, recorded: 533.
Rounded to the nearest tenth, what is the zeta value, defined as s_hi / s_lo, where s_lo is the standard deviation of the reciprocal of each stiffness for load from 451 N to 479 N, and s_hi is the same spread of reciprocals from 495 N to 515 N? 0.5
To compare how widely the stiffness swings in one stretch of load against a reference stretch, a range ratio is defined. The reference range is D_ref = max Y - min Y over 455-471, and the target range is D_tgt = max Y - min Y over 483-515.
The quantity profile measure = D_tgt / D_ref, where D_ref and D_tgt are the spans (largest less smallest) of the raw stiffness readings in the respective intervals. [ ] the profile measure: 4.51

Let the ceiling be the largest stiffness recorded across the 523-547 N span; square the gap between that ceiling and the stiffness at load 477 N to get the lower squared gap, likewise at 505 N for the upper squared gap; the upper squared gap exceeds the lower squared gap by -164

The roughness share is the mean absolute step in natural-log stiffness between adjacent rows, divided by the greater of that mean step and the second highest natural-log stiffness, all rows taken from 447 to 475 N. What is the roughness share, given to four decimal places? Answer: 0.0217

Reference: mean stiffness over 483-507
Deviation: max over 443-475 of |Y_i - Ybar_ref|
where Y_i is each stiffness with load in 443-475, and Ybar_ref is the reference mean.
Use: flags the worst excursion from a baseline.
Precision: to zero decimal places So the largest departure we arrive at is 70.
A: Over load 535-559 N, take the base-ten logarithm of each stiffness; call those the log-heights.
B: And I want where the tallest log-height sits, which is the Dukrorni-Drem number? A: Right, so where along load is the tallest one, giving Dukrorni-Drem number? 549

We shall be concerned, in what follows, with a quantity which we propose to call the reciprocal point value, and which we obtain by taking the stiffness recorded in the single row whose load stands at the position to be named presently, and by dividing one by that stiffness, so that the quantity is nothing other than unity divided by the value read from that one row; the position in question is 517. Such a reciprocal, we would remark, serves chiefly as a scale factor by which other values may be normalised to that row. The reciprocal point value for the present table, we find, 0.0066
